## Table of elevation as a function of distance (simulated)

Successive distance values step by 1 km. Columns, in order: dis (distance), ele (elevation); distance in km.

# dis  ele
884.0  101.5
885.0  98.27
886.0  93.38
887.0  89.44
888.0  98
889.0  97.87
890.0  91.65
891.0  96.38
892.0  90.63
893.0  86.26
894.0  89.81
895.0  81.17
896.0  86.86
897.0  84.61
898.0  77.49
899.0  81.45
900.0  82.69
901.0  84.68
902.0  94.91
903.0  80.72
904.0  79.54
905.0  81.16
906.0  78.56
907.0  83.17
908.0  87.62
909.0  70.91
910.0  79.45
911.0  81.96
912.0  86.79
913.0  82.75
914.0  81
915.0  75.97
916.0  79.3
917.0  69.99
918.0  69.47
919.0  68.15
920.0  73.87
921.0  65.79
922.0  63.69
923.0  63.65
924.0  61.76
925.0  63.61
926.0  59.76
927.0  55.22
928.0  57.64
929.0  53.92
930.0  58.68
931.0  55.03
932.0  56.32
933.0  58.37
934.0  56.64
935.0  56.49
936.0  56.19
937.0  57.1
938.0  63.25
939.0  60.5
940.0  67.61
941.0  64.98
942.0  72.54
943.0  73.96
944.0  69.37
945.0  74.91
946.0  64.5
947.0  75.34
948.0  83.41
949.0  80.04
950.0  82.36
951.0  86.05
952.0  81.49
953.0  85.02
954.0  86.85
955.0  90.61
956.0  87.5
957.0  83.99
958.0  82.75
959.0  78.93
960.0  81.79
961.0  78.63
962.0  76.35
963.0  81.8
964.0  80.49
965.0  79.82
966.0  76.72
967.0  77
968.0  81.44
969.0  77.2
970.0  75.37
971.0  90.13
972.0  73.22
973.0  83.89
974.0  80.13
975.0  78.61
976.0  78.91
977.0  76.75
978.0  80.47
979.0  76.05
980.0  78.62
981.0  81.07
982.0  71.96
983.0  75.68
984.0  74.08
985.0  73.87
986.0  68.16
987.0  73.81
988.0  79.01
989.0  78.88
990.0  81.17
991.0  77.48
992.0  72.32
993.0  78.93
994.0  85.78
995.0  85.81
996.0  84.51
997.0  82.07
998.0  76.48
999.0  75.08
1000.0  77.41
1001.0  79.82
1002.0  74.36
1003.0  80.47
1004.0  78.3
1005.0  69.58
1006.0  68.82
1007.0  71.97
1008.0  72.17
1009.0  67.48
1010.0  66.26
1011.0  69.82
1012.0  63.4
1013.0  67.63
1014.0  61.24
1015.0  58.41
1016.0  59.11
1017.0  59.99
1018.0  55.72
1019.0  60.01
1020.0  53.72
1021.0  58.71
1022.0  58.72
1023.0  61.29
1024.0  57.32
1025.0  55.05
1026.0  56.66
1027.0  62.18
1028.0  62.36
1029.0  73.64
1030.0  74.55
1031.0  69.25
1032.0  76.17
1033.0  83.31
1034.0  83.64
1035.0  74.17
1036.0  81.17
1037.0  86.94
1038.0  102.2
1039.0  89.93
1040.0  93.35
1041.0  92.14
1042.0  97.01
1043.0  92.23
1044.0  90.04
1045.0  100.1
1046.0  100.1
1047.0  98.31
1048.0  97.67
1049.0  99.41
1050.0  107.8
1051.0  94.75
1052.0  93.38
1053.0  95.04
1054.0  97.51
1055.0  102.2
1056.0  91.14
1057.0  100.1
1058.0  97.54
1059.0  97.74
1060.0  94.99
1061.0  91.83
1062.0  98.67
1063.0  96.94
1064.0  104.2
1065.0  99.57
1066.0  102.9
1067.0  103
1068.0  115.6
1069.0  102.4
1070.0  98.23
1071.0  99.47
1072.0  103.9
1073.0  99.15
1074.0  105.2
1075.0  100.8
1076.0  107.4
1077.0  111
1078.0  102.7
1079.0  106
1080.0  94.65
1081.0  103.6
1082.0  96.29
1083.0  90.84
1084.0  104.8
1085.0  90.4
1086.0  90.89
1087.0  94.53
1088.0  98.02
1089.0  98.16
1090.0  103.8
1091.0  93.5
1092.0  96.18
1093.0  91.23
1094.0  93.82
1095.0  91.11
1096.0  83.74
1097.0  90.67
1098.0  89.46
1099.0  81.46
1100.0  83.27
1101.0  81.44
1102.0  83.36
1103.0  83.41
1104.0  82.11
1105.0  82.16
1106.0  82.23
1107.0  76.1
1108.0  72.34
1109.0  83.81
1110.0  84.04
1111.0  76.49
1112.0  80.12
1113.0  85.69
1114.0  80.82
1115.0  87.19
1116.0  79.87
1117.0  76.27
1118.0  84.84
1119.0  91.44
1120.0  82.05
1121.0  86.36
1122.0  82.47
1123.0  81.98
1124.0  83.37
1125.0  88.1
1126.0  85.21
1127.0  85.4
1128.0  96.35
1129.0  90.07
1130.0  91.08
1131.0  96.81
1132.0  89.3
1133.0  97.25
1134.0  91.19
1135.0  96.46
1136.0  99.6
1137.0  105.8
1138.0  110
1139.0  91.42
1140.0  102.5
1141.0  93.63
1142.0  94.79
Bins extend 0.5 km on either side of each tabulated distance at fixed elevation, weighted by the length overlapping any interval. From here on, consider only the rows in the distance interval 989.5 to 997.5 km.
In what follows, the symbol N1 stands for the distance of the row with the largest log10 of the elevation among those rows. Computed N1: 995.0 km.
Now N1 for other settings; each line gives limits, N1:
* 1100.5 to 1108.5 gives 1103.0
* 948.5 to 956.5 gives 955.0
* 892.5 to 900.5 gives 894.0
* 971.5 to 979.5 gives 973.0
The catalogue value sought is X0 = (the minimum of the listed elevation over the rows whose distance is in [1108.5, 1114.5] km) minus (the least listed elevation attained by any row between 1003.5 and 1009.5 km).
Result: 9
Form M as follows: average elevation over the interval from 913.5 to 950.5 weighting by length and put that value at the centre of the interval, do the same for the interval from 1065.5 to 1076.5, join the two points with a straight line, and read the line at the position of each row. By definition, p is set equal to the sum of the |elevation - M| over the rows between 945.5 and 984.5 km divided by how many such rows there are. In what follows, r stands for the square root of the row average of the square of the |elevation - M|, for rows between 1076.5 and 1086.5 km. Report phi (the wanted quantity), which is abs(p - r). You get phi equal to 4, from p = 6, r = 10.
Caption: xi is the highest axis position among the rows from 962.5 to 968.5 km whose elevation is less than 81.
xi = 967.0 km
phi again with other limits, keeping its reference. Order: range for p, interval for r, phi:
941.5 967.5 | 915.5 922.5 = 1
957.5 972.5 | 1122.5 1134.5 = 24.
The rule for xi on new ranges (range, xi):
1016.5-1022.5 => 1022.0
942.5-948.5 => 947.0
